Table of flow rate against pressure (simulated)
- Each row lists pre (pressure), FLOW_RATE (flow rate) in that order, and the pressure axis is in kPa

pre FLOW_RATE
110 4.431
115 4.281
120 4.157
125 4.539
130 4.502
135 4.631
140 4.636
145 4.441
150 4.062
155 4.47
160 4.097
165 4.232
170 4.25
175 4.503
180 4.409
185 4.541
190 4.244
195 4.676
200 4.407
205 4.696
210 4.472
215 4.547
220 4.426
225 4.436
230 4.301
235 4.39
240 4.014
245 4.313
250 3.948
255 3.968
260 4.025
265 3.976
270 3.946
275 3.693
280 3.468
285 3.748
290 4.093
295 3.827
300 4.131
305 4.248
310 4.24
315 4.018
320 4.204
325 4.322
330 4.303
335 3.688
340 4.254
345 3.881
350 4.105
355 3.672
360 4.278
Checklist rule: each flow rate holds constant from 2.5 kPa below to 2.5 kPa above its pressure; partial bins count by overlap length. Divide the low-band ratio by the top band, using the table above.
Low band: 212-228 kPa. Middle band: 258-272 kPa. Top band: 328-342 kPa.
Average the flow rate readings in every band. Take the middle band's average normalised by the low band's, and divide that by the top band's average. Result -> 0.22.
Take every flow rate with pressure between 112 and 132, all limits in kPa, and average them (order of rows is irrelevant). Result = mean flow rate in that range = 4.37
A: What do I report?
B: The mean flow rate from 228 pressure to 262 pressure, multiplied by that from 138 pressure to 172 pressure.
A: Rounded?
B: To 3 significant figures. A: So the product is 17.8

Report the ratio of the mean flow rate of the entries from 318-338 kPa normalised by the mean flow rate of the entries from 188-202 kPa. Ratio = 0.93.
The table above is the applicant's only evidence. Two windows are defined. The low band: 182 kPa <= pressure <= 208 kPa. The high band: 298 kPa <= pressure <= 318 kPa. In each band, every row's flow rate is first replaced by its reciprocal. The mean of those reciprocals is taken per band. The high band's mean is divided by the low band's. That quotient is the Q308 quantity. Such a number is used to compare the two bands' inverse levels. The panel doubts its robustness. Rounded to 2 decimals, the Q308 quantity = 1.08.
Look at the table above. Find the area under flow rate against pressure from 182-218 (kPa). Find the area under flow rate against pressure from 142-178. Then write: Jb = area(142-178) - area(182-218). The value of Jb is -8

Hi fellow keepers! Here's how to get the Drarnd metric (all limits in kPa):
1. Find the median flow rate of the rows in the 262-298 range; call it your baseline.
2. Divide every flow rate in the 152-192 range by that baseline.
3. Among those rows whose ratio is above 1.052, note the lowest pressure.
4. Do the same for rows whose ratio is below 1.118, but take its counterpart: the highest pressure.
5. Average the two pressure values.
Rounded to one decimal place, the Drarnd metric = 172.5 kPa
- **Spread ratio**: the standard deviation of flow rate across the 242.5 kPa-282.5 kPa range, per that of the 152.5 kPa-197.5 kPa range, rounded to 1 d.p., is 1.3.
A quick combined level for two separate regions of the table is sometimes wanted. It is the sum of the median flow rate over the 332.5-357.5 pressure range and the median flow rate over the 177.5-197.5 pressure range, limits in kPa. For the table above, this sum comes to 8.36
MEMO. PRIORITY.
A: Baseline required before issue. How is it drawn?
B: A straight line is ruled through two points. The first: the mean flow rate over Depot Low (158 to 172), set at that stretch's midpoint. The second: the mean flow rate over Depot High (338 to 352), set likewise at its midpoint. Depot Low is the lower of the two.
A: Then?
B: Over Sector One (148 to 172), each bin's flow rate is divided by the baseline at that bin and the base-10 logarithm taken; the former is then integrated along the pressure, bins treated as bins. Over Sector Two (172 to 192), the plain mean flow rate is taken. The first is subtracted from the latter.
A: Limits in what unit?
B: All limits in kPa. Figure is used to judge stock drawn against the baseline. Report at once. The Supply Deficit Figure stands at 4.4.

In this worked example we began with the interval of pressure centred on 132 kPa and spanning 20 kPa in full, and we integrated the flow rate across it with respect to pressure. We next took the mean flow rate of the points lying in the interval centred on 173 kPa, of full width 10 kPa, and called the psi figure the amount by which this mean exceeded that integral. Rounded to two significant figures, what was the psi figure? -87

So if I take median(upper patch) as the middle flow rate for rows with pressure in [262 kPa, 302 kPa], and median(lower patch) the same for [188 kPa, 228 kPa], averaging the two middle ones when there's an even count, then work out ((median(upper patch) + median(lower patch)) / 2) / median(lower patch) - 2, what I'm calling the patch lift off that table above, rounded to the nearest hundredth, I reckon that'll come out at -1.06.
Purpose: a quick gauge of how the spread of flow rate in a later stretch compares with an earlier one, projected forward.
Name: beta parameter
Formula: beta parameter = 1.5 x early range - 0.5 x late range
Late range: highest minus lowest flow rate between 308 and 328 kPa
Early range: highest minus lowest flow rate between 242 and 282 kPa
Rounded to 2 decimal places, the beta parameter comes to 1.12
